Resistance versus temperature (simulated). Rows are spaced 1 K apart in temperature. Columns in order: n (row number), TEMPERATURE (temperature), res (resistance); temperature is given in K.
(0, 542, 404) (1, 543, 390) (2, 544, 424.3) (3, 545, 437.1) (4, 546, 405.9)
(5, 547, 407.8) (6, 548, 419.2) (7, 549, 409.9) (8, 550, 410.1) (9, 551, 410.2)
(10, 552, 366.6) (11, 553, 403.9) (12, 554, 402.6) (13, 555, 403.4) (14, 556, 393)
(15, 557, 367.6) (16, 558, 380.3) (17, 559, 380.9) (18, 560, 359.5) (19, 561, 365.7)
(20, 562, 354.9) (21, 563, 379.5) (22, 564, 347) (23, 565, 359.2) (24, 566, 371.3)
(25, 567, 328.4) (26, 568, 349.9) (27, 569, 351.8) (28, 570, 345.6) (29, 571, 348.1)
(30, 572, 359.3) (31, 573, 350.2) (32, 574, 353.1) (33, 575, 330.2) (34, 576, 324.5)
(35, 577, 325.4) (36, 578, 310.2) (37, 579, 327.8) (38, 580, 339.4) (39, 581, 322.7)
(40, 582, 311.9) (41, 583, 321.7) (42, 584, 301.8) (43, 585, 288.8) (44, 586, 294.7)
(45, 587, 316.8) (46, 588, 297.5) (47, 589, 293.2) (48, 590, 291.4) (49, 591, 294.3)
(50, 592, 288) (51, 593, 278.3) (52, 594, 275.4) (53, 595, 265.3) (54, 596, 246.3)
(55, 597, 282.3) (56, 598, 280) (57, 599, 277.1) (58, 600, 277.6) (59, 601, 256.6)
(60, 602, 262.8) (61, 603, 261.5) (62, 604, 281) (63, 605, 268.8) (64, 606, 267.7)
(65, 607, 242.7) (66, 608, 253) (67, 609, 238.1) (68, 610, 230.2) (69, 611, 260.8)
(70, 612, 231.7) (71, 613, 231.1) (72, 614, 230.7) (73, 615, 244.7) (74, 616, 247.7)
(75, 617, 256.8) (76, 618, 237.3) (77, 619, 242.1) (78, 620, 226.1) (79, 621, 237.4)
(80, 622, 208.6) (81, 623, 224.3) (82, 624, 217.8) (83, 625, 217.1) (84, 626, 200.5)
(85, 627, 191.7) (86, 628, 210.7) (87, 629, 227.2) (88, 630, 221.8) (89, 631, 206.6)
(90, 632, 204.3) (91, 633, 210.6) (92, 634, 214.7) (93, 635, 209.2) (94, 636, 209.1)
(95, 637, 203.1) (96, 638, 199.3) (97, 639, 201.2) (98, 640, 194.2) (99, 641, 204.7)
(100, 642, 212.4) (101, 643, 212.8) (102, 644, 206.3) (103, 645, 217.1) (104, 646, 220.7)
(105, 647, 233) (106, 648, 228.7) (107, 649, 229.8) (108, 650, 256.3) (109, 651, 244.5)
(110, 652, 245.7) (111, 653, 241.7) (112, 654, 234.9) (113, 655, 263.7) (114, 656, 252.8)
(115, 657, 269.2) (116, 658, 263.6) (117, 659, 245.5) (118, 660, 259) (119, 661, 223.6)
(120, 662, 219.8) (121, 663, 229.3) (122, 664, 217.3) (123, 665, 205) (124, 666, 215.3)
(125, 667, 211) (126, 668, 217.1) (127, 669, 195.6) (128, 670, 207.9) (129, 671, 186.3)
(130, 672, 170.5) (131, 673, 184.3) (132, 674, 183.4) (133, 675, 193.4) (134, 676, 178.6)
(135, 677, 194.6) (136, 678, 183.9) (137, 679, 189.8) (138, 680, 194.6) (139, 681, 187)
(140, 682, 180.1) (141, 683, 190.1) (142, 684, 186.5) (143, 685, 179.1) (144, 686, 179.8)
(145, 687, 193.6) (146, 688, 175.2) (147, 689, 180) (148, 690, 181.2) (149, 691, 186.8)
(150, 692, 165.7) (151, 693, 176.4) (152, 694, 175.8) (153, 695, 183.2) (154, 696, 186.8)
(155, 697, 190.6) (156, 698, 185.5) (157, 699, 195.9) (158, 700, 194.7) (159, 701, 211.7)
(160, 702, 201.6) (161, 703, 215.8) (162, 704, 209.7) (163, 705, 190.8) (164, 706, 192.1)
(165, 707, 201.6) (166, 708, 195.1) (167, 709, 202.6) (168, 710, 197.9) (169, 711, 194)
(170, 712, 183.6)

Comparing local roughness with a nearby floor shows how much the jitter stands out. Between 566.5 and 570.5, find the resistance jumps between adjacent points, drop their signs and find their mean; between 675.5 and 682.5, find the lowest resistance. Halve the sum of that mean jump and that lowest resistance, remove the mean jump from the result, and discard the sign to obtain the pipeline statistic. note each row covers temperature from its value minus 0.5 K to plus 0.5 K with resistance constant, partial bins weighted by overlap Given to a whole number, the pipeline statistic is 84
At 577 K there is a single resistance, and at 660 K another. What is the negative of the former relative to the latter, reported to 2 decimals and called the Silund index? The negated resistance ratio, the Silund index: -1.26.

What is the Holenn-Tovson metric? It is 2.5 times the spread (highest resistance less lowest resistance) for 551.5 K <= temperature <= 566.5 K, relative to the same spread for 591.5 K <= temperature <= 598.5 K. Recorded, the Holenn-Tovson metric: 3.4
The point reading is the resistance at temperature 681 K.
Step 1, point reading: 187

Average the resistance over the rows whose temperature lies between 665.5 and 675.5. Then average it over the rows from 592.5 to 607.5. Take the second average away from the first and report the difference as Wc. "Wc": -72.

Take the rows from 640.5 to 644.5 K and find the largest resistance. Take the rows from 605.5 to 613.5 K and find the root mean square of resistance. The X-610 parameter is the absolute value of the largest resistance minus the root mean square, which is 32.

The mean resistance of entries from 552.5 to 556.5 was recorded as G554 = 401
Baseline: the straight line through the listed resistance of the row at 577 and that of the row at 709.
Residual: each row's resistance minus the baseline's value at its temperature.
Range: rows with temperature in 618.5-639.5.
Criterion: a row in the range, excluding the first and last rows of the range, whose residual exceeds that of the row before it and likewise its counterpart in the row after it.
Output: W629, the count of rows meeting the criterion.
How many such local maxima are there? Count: 6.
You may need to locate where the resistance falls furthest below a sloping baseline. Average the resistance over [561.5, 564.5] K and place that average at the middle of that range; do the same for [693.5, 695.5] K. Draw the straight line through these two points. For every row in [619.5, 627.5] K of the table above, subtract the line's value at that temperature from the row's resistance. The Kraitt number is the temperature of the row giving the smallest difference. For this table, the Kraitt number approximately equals 627 K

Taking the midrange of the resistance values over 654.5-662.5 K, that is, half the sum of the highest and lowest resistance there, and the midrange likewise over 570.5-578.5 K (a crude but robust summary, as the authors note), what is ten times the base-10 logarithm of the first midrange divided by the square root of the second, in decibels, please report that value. 11.3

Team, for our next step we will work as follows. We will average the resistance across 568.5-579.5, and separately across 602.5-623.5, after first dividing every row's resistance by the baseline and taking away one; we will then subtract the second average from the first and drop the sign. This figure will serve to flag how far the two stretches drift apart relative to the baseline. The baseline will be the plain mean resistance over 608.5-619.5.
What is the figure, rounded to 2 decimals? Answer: 0.39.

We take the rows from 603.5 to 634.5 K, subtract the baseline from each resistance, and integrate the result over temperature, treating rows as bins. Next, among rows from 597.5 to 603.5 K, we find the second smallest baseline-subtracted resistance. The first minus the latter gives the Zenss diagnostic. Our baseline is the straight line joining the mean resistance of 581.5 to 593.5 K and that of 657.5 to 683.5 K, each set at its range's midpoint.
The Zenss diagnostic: -943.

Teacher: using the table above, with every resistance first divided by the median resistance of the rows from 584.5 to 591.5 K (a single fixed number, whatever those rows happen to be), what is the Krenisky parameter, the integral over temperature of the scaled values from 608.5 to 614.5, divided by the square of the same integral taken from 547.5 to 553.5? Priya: 0.07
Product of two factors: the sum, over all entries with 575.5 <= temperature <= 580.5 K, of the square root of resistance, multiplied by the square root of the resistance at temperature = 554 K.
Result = 1810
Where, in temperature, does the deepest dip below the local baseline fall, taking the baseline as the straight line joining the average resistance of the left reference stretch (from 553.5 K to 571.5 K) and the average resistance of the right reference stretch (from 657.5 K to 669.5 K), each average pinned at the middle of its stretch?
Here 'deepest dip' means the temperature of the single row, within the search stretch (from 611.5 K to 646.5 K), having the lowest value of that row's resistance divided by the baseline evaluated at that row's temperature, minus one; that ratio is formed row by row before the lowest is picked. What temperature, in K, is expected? 627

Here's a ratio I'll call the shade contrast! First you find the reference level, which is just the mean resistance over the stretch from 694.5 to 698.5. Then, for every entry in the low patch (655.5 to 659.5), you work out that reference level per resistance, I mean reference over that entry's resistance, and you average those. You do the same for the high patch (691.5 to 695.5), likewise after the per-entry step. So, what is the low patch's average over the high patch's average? 0.68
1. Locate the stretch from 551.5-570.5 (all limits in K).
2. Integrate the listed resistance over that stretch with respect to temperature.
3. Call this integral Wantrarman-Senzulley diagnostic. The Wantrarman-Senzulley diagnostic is 7011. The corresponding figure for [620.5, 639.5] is 4015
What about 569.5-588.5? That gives 6170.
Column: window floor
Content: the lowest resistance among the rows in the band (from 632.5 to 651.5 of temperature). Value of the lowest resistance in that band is 194.2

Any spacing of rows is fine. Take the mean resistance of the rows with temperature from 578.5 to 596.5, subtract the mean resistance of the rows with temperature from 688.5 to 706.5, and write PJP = 107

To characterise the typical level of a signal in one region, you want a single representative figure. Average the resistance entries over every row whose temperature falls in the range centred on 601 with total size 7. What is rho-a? 271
